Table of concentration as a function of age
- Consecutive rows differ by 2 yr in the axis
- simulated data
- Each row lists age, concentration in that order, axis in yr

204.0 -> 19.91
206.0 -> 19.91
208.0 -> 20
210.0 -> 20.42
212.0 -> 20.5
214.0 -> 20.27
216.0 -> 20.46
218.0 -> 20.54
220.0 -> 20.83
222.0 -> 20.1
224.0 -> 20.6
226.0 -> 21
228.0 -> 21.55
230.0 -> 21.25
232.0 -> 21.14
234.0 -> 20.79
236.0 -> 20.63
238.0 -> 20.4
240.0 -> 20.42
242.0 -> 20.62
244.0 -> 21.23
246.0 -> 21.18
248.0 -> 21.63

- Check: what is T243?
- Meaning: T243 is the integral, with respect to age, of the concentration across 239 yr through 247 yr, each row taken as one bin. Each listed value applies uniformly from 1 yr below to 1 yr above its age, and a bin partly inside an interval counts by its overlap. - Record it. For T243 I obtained 167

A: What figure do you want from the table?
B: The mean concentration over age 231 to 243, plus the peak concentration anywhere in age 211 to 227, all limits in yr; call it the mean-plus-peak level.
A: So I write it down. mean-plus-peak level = 41.67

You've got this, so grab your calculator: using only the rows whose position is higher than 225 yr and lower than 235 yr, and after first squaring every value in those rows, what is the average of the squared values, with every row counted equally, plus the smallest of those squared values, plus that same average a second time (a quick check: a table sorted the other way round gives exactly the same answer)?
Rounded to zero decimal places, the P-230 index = 1327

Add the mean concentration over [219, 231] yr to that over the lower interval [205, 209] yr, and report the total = 40.8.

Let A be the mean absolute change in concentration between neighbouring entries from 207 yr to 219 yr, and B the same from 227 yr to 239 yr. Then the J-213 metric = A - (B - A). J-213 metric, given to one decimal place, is 0.2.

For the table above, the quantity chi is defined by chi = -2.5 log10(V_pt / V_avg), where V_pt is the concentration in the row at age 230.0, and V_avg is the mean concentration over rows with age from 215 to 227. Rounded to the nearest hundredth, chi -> -0.03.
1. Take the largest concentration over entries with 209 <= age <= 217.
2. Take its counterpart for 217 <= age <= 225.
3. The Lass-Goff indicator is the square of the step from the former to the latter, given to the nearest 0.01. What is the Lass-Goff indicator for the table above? 0.11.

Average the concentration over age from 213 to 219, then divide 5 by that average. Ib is 0.245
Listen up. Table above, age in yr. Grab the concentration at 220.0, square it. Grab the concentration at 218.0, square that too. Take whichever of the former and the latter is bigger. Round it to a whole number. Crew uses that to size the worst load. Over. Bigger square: 434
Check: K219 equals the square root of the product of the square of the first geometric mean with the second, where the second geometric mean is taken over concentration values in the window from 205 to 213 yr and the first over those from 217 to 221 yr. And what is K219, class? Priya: 93.0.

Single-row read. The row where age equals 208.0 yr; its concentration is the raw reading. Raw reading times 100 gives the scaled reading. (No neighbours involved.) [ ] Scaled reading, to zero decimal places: 2000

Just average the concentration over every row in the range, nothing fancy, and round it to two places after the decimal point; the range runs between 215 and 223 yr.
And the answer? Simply 20.48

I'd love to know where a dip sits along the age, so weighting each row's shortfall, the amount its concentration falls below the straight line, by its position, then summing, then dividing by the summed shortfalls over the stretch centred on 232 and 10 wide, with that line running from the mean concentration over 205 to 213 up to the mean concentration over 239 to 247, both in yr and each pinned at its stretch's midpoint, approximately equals 229.5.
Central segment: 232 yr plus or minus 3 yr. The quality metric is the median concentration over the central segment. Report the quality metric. 21.1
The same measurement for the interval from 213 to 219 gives 20.5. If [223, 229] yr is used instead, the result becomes 21.0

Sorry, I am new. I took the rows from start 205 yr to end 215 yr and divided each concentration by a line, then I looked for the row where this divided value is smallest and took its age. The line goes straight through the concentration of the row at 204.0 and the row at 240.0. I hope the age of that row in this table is 206.0 yr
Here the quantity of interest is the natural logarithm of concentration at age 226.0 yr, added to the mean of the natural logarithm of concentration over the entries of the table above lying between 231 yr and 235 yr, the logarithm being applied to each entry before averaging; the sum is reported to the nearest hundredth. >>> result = 6.09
